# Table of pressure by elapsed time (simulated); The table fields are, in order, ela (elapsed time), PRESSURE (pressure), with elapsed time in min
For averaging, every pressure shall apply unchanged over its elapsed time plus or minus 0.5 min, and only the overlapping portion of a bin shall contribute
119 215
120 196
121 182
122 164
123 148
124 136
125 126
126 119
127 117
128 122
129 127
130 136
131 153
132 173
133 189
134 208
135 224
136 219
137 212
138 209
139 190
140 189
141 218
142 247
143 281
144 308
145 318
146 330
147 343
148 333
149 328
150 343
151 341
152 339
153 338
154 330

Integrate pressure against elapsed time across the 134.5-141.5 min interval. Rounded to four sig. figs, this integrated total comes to 1461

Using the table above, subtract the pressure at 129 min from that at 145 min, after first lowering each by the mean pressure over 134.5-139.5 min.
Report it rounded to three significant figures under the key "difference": 191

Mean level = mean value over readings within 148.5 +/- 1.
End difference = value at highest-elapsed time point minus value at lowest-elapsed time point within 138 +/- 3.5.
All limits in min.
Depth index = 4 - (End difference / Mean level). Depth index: 4.02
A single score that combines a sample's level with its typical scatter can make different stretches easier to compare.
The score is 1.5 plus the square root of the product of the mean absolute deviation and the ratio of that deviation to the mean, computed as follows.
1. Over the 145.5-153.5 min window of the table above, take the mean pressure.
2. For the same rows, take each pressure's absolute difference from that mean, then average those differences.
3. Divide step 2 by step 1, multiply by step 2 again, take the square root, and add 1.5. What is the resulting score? 1.8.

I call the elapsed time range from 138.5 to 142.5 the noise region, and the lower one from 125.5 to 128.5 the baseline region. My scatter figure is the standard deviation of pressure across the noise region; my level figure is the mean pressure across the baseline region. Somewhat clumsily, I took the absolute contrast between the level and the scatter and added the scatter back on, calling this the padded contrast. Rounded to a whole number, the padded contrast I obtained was 119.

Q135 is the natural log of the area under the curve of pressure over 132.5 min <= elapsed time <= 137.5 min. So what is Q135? 7.0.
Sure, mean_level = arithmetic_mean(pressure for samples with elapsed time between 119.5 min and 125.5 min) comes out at 159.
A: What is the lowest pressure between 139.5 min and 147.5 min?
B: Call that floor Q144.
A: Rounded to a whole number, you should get 189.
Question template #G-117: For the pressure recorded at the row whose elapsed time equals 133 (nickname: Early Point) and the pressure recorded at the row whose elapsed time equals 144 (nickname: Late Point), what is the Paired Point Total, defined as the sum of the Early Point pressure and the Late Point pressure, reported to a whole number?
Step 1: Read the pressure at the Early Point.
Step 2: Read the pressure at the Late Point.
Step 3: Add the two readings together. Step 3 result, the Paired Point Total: 497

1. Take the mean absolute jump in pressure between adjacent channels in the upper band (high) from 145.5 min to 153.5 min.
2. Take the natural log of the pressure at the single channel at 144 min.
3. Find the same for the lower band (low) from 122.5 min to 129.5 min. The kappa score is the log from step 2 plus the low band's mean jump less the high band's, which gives 6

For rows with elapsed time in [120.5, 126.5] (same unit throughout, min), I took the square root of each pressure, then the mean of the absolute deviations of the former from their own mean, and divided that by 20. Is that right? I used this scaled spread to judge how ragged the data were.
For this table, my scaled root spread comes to 0.039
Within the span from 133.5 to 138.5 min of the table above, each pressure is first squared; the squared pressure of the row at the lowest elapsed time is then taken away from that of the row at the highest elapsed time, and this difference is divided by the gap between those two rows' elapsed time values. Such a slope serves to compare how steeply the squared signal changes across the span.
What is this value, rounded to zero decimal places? 104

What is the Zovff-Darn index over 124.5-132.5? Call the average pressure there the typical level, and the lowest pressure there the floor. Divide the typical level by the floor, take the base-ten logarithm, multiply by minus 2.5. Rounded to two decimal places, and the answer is -0.15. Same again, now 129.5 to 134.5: -0.25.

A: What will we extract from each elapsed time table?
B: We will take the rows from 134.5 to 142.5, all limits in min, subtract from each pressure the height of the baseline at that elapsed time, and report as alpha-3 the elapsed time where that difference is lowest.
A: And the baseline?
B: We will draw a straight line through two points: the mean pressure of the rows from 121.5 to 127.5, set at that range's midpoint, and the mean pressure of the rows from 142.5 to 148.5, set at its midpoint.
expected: 140 min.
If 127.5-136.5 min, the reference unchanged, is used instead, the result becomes 129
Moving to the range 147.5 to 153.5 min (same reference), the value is 153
